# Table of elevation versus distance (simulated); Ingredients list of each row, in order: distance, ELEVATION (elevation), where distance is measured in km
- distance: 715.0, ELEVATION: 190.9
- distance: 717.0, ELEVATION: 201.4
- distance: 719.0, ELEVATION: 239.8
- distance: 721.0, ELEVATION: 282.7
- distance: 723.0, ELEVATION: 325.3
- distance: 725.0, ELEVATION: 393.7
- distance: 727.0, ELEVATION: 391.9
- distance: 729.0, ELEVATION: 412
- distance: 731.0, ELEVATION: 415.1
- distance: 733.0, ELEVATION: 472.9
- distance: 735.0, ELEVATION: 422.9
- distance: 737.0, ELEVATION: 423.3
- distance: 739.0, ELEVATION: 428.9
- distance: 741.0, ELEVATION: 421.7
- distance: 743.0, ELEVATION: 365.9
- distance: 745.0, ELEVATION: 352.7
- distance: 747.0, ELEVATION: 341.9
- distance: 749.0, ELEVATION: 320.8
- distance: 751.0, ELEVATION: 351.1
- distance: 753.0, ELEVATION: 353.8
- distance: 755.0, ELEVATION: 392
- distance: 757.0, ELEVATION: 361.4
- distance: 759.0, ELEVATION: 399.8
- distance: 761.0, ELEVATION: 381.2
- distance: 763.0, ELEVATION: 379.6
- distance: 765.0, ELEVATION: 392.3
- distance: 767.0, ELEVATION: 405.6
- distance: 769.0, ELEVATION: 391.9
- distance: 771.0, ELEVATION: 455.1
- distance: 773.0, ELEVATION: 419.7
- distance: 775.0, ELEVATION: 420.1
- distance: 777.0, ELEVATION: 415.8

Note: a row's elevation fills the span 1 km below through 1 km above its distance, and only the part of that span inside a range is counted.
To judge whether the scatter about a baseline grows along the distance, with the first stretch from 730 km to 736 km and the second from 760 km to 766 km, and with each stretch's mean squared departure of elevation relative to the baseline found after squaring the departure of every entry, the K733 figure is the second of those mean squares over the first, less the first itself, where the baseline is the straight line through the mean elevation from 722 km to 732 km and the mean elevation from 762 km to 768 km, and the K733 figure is -3016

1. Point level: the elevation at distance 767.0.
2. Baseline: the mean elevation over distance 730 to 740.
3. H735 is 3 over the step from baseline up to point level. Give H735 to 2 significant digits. -0.11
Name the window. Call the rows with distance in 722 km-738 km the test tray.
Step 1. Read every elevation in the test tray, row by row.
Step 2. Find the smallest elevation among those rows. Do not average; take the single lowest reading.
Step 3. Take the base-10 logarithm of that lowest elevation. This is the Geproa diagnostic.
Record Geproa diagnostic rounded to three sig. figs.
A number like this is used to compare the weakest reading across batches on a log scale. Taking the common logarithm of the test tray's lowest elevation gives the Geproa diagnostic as 2.51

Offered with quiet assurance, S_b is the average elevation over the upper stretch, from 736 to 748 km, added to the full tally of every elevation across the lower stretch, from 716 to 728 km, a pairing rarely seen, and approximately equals 2224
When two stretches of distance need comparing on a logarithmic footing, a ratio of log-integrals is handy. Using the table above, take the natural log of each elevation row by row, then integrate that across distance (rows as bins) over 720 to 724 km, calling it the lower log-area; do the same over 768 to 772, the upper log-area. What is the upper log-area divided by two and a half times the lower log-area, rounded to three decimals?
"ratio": 0.423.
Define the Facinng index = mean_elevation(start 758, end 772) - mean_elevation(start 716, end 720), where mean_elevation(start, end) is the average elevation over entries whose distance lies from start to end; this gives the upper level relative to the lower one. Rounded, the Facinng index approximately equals 180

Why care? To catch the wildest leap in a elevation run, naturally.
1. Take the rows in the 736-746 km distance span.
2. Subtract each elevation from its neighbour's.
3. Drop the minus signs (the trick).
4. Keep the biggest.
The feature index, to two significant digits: 56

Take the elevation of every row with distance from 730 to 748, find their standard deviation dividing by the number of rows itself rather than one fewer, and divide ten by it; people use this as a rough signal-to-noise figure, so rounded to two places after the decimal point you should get 0.25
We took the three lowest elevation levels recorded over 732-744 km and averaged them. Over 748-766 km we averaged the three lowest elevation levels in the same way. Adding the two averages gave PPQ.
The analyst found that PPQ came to 745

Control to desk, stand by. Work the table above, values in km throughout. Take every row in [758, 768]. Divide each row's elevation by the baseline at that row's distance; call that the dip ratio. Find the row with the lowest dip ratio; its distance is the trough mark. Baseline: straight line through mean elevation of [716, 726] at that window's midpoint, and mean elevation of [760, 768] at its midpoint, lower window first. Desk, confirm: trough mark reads 763.0 km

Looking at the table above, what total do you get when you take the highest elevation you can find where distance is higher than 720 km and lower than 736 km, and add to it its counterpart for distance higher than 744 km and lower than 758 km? 865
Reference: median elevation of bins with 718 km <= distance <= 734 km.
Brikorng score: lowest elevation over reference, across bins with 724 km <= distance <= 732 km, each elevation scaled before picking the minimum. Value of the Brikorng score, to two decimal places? 1.00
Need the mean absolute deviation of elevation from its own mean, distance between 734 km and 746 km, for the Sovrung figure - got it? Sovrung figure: 28.8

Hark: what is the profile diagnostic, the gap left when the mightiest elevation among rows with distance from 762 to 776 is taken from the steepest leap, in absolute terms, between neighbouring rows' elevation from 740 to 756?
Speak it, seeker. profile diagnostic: -399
